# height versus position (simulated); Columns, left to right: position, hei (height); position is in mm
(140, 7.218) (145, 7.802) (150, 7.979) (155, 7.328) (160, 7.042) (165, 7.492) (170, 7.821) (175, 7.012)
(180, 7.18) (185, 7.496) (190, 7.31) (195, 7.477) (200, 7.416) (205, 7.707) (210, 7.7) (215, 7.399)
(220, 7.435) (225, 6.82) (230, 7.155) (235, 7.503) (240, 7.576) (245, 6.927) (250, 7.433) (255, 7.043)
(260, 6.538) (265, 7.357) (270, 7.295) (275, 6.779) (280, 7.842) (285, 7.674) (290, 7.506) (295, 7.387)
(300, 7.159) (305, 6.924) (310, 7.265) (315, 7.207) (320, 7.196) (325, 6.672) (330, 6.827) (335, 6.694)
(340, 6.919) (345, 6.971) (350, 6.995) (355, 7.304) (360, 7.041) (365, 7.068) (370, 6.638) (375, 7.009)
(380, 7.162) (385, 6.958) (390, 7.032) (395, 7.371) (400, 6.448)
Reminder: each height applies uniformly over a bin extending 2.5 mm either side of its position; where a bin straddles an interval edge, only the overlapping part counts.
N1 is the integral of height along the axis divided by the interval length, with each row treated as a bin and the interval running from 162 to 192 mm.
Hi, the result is 7.38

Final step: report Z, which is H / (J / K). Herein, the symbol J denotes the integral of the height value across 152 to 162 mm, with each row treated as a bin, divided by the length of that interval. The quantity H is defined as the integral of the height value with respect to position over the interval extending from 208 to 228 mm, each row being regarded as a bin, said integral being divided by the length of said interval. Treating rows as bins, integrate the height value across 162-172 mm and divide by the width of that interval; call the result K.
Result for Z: 7.7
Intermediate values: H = 7.32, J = 7.23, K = 7.62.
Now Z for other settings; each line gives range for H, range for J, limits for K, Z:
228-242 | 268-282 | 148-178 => 7.6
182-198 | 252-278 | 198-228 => 7.8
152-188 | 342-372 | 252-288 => 7.6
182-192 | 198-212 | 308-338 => 6.8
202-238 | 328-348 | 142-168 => 8.1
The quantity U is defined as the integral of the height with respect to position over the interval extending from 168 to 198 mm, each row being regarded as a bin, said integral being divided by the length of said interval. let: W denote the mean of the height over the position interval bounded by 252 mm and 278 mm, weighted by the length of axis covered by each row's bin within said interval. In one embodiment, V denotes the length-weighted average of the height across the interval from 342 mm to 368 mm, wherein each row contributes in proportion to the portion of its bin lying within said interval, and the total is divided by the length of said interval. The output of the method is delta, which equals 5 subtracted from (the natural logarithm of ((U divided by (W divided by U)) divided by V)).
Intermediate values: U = 7.4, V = 7.06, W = 7.03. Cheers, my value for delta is -4.91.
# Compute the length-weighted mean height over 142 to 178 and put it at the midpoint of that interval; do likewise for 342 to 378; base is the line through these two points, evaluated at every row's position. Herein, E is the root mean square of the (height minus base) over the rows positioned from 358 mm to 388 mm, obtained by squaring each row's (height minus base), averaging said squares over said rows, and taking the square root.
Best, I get 0.17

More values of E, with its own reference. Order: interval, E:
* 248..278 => 0.36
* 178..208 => 0.18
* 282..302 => 0.32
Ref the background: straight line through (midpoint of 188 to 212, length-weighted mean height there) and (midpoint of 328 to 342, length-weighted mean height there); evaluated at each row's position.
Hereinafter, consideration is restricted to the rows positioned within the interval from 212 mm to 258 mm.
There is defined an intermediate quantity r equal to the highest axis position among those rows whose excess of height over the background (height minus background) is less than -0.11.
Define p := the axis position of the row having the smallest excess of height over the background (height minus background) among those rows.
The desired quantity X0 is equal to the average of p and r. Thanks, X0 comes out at 240.0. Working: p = 225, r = 255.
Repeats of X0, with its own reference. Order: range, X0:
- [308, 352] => 330.0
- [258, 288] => 267.5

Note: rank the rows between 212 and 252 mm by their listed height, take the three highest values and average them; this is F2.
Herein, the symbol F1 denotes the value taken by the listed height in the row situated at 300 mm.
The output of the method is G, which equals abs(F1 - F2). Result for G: 0.35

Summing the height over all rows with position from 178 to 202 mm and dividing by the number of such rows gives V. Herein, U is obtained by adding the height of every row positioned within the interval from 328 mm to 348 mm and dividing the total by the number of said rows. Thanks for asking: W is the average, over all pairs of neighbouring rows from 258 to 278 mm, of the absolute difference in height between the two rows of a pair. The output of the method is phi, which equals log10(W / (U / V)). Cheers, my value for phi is -0.30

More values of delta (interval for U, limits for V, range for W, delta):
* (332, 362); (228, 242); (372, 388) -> -5.07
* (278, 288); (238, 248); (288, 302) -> -4.88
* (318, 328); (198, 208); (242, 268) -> -5.11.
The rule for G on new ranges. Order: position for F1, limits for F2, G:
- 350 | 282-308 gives 0.53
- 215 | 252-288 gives 0.23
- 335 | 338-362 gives 0.42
